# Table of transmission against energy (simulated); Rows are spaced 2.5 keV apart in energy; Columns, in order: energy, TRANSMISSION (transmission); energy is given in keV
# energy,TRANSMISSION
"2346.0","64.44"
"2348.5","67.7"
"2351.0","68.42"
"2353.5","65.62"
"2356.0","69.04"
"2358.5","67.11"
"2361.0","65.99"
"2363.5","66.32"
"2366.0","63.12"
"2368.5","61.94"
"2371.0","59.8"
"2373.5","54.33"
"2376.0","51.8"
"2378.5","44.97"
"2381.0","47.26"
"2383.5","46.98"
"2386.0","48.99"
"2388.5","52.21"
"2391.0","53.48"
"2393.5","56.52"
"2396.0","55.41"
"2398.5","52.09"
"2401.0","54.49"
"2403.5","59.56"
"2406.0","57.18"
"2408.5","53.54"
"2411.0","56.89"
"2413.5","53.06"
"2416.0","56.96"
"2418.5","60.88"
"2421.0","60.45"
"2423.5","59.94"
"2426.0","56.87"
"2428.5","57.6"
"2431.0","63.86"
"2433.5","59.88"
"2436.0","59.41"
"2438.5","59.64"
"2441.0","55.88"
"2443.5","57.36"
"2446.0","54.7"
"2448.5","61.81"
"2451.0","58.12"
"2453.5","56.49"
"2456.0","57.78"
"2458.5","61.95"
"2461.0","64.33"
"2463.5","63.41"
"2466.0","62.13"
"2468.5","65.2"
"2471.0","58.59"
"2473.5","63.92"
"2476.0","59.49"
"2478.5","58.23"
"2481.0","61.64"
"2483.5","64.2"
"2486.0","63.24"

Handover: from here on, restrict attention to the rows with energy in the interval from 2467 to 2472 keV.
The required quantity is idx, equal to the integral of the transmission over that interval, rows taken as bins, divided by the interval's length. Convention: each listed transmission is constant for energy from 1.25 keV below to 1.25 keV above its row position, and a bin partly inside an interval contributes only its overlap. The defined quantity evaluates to 62.1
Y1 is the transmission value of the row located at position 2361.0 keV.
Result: 65.99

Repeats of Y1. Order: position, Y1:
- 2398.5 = 52.09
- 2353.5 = 65.62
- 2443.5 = 57.36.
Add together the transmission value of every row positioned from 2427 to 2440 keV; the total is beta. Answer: 300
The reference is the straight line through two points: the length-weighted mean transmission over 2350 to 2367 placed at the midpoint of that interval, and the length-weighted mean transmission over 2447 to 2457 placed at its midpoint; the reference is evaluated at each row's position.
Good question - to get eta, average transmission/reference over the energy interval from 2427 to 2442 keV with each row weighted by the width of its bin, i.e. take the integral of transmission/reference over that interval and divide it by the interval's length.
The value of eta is 0.99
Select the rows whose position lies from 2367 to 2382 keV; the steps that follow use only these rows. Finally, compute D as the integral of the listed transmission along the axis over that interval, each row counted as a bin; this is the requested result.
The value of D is 804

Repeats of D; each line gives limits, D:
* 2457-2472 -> 939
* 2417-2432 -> 897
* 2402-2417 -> 842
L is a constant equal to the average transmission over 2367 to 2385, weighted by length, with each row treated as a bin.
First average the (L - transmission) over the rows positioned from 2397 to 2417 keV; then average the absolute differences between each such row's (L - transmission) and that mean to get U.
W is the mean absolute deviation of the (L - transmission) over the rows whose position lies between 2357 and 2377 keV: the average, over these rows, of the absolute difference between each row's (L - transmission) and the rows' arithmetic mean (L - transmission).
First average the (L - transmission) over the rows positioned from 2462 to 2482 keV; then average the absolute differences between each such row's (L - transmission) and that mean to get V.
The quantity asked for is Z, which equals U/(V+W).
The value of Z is 0.33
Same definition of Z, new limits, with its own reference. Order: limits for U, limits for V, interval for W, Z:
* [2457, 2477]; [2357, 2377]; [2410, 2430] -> 0.29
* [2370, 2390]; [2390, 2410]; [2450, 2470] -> 0.80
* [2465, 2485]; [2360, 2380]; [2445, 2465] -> 0.24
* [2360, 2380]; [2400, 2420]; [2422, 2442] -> 1.56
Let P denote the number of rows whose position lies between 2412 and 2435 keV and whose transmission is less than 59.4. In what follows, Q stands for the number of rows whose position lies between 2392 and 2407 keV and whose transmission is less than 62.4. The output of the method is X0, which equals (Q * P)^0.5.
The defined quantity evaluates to 4.9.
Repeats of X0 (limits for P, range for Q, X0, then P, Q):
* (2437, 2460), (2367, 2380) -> 5.5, 6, 5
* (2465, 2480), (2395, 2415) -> 4.0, 2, 8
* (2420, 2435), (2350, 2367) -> 0.0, 2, 0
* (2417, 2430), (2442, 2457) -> 3.5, 2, 6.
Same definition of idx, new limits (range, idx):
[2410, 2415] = 55.0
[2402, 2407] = 58.2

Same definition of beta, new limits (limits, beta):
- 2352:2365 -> 334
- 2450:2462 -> 299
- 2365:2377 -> 291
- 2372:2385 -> 245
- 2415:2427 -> 295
